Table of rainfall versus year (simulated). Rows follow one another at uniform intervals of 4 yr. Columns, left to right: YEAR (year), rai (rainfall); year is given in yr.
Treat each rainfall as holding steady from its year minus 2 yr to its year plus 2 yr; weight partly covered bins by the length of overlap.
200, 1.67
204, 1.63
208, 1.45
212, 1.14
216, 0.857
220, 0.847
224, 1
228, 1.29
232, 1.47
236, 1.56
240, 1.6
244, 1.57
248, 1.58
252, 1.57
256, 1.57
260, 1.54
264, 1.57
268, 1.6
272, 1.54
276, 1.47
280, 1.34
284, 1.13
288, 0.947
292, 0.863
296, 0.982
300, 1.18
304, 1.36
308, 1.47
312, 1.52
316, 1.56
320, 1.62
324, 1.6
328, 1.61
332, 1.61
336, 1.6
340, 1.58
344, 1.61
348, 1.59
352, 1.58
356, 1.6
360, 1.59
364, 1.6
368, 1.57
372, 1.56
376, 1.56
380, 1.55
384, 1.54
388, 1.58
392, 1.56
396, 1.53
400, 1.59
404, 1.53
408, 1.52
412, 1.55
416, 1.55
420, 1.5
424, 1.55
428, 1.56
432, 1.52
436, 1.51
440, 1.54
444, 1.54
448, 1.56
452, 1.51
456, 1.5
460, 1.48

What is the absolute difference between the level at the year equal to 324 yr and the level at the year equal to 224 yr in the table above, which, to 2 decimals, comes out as 0.60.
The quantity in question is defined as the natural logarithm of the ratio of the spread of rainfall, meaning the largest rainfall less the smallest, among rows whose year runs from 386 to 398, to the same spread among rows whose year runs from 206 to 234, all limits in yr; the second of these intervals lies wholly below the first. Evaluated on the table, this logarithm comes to -2.5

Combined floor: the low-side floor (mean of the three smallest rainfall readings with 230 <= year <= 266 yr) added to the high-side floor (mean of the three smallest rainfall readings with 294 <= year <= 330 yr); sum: 2.70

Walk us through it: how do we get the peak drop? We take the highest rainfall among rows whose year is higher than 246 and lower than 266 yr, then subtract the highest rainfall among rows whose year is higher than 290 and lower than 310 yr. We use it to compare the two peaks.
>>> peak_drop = 0.11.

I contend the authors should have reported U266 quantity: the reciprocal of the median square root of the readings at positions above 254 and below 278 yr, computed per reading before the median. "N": 0.802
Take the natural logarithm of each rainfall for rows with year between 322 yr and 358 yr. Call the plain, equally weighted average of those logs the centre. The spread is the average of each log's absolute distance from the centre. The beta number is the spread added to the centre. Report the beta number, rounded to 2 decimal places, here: 0.47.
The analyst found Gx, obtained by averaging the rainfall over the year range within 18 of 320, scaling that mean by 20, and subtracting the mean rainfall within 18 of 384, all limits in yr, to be 29.4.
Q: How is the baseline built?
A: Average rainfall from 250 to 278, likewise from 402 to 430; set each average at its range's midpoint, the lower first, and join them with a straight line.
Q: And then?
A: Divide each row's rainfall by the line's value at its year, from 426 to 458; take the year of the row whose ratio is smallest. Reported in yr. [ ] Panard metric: 456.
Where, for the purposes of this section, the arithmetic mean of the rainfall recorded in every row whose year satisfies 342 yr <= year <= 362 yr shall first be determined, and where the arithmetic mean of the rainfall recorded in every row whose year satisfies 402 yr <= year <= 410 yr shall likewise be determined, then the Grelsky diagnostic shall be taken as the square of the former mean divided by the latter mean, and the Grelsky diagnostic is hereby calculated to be 1.67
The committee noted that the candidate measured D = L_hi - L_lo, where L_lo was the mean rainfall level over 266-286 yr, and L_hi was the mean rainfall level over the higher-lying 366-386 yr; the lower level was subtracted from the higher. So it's 0.14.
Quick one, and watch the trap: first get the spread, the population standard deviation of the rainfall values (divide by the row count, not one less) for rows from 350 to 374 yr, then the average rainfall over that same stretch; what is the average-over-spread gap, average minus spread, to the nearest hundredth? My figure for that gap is 1.57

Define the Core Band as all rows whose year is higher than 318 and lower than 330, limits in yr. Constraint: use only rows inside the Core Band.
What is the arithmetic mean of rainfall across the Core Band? 1.61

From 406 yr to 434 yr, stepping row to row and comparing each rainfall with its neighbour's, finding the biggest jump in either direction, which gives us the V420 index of 0.050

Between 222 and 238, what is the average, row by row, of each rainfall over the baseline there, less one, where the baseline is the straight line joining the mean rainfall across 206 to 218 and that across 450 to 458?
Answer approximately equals 0.13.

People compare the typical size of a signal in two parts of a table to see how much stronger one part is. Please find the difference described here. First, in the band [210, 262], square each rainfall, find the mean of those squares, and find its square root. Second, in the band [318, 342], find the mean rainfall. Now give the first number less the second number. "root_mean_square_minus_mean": -0.22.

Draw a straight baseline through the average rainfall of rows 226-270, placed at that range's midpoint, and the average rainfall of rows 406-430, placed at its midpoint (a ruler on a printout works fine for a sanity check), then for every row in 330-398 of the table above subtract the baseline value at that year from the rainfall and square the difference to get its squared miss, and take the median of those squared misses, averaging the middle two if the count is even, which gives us 0.0017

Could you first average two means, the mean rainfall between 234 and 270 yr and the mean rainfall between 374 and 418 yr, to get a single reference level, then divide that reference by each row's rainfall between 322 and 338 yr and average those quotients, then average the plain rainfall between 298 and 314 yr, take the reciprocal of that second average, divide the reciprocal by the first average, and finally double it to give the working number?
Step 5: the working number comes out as 1.5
